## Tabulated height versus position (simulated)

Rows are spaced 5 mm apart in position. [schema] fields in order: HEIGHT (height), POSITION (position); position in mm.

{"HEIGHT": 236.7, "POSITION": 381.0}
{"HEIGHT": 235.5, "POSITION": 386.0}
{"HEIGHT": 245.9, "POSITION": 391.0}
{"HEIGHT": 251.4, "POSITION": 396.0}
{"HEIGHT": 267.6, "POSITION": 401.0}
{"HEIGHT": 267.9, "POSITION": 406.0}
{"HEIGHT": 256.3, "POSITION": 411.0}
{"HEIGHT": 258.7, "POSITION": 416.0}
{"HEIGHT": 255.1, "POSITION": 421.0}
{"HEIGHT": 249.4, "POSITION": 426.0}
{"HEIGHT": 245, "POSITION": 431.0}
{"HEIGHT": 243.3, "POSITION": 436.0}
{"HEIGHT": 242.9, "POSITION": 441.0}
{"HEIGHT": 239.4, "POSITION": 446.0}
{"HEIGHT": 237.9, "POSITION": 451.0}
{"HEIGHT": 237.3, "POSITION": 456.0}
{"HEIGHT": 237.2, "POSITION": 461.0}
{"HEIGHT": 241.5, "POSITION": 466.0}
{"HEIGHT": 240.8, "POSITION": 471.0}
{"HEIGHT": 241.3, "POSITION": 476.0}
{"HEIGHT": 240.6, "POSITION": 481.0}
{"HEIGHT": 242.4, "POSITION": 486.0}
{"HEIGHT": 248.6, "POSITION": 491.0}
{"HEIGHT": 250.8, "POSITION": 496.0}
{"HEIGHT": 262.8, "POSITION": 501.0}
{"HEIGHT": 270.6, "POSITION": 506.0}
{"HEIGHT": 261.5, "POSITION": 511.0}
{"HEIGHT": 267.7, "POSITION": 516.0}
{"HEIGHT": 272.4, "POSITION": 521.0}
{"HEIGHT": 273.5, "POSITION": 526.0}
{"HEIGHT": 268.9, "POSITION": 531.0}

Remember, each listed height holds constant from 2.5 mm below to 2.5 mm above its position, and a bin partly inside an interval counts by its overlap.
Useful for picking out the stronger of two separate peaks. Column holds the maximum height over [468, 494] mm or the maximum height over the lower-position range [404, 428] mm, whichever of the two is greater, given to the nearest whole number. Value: 268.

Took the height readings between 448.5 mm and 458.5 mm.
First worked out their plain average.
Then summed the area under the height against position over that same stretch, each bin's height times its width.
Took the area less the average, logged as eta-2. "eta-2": 2138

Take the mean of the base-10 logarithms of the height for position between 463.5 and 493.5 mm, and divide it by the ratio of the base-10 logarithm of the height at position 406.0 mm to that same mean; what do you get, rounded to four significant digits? 2.342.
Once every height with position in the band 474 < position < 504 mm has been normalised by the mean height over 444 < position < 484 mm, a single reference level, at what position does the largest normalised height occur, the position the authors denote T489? 501.0 mm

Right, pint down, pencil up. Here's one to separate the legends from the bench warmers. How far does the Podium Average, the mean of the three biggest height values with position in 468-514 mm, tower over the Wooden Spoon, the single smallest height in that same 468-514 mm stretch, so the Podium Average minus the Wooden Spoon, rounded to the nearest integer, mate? 24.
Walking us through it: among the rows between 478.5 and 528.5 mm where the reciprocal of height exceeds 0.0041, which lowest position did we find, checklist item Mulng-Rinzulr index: 481.0 mm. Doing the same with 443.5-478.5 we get 446.0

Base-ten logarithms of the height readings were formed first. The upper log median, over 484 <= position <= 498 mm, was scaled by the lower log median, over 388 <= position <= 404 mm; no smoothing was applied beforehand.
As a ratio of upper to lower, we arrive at 1.00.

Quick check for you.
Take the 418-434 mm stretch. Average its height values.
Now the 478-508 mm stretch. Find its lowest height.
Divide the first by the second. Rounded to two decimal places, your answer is 1.04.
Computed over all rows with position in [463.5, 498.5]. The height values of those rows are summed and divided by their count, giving 244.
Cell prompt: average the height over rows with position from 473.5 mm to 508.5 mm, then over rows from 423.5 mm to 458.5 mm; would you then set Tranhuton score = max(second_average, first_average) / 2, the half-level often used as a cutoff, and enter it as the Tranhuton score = 126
